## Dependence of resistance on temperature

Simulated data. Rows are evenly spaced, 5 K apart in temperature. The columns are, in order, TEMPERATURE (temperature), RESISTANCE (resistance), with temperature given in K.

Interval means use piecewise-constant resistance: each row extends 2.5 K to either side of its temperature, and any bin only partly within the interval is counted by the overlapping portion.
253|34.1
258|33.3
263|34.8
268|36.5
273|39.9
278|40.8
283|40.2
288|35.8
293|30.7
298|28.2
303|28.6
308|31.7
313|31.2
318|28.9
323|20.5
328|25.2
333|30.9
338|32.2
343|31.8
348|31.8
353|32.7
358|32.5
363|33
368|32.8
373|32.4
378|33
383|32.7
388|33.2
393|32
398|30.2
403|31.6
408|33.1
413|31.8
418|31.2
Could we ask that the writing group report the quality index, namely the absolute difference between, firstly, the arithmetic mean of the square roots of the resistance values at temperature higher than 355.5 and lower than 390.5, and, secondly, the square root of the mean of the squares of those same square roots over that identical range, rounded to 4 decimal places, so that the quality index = 0.0000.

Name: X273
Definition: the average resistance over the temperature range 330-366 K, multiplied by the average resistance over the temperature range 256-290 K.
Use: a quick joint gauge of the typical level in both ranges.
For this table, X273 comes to 1199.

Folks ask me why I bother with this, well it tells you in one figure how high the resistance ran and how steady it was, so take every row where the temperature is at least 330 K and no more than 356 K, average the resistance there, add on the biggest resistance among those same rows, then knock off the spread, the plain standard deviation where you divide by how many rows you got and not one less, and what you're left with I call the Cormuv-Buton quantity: 64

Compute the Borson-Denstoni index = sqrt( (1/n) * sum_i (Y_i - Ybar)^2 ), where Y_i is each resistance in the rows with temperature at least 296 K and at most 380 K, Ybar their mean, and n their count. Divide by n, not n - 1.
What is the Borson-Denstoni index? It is 3.2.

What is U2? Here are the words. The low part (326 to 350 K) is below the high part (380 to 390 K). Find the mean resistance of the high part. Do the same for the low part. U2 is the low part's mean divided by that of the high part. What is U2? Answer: 0.92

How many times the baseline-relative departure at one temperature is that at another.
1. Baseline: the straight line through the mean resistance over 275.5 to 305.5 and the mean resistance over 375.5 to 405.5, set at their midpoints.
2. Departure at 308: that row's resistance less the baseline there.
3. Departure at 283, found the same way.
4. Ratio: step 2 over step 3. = -0.33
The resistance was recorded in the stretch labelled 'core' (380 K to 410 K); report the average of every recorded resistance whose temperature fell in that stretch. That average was 32.1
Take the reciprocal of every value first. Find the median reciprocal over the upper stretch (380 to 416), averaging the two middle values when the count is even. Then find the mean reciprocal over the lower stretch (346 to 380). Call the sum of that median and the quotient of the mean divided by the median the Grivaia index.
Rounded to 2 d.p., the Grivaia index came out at 1.01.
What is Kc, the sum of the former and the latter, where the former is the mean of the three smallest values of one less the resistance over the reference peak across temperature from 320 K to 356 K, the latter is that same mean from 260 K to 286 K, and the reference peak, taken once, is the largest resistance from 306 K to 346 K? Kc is -0.25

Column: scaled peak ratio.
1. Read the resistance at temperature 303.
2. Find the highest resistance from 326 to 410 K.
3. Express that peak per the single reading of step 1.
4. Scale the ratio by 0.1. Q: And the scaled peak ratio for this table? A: 0.12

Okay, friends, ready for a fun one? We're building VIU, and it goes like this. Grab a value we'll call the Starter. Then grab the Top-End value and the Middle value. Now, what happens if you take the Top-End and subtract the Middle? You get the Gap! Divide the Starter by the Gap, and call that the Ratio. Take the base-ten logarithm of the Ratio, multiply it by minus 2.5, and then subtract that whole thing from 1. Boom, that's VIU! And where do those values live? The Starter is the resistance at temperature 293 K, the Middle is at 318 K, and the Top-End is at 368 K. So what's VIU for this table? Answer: 3.2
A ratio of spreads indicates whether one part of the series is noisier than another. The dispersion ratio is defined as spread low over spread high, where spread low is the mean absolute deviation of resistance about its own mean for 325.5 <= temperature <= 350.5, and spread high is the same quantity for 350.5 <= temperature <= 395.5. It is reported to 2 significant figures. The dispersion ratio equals 7.8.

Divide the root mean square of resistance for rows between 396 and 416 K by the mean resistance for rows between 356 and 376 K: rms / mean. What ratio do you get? 0.97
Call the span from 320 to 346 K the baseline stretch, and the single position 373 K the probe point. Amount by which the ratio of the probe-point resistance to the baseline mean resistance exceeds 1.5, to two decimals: -0.35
